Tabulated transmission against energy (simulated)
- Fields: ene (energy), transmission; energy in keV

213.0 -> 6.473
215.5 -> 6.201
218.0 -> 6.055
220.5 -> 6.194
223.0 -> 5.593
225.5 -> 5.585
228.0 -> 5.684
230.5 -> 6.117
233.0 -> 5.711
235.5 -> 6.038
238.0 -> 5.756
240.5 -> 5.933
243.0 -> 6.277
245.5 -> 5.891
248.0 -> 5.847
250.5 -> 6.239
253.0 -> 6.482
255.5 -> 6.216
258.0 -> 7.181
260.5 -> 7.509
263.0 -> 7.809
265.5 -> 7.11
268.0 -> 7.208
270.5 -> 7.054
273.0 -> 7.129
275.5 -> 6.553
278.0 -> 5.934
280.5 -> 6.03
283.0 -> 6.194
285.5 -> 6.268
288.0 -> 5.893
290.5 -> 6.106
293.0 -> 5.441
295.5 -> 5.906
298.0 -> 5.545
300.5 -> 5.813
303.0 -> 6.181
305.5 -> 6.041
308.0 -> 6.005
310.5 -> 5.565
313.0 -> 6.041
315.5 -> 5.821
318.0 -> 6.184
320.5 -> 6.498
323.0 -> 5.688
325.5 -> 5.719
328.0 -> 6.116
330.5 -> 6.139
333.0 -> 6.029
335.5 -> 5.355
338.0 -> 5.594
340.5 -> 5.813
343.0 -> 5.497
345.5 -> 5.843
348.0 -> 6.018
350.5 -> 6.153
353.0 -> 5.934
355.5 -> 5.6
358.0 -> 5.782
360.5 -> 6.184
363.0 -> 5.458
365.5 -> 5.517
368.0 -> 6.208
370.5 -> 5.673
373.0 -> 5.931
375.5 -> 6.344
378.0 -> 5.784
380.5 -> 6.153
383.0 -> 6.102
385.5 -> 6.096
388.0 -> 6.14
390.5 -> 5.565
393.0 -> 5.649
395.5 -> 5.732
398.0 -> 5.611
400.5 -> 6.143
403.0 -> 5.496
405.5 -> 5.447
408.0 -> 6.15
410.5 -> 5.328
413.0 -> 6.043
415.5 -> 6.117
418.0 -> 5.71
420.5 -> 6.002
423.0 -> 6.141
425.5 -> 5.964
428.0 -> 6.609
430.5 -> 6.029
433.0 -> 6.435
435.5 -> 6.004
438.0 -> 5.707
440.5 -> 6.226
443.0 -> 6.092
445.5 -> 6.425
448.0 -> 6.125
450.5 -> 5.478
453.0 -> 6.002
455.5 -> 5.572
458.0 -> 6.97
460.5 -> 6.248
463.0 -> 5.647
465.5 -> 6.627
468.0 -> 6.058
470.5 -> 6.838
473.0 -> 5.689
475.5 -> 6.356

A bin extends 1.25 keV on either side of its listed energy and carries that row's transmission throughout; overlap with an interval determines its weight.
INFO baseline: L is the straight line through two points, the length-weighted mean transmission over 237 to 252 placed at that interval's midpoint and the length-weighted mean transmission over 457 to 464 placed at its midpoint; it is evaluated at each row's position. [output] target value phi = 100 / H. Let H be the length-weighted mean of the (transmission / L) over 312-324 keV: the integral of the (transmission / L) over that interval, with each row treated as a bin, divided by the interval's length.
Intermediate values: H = 0.99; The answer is 101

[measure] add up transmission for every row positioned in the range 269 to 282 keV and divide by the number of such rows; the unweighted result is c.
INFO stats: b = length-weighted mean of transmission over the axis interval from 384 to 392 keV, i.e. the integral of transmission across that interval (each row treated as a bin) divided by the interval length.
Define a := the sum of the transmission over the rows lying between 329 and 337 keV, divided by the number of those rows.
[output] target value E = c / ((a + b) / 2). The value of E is 1.11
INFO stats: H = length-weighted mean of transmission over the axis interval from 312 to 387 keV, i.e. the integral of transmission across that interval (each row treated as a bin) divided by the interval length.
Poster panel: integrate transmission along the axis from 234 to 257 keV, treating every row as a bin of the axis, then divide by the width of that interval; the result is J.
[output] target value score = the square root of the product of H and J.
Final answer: 6.00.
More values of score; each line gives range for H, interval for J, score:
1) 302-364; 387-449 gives 5.92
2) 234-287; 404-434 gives 6.24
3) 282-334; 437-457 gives 5.96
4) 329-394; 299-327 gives 5.91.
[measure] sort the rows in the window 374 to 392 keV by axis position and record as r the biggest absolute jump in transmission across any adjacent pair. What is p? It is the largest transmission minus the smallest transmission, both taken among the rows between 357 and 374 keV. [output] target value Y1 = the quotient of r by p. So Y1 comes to 0.8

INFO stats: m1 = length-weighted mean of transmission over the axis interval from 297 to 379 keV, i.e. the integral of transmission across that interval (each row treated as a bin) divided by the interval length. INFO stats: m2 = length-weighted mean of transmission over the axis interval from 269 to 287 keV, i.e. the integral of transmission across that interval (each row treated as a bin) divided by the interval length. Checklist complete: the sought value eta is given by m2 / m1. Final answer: 1.10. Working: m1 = 5.88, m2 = 6.45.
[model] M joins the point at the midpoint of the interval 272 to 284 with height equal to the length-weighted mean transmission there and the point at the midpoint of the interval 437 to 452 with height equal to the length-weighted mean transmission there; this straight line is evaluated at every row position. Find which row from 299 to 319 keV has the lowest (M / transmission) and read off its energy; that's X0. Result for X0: 318.0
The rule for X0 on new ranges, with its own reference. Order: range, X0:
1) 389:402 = 400.5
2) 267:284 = 268.0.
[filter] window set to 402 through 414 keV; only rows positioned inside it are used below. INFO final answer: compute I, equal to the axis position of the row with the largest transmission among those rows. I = 408.0 keV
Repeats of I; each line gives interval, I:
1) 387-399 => 388.0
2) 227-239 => 230.5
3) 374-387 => 375.5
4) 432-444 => 433.0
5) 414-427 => 423.0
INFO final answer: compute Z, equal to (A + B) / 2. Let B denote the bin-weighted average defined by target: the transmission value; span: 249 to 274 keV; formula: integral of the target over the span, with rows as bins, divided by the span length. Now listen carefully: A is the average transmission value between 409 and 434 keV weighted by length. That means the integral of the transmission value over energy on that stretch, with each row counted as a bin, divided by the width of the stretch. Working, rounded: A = 6.03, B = 6.98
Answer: 6.5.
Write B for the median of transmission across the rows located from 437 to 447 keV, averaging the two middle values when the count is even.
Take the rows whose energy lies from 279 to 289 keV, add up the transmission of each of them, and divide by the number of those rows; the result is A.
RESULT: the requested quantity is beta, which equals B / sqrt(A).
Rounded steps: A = 6.10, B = 6.16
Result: 2.49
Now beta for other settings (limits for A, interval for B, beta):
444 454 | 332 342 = 2.33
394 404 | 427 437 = 2.60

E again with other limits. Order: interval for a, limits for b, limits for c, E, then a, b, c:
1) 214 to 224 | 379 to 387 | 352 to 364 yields 0.96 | 6.01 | 6.1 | 5.79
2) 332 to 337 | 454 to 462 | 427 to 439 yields 1.03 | 5.69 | 6.2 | 6.16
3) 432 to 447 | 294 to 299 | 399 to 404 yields 0.98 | 6.15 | 5.7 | 5.82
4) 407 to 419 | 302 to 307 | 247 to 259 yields 1.07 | 5.87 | 6.1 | 6.39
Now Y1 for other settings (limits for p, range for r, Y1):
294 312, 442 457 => 1.0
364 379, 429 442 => 0.6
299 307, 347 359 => 0.9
